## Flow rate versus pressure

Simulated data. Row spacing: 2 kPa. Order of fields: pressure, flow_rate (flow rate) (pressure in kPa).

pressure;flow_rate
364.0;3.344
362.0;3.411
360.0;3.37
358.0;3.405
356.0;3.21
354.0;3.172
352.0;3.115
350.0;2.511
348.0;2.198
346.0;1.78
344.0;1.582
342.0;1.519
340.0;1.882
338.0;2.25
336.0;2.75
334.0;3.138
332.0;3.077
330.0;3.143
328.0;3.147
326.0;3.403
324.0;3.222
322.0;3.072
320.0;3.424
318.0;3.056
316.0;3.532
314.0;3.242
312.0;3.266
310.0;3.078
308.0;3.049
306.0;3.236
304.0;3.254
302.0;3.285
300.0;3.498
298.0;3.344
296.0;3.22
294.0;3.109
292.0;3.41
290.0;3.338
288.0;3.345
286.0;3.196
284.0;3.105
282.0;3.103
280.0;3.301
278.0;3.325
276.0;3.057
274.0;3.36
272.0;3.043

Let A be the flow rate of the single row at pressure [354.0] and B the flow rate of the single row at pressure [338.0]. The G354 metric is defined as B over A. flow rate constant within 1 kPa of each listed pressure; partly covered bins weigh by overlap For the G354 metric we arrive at 0.7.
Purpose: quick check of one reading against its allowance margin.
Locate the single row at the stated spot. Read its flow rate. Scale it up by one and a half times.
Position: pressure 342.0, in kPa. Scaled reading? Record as 2.28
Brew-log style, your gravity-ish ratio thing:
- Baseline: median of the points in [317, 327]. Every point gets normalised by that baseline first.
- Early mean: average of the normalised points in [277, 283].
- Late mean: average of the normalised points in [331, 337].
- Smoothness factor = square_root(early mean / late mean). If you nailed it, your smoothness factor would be 1.04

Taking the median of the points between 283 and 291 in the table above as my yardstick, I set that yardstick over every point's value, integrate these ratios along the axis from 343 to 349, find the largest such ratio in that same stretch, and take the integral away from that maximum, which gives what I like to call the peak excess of -8.7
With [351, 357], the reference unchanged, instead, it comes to -5.1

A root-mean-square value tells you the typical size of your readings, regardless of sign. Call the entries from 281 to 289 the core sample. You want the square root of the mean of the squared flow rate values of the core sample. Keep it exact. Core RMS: 3.19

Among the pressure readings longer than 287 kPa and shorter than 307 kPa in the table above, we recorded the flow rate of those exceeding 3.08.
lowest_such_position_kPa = 288.0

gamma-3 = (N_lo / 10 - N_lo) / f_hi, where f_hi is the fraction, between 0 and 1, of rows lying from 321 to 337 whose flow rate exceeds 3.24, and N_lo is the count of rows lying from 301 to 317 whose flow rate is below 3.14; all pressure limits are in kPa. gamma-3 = -14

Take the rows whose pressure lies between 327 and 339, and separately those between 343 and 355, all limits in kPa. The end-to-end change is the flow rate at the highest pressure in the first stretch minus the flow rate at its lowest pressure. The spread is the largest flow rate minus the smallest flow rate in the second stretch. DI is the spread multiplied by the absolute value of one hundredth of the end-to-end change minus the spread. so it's 2.5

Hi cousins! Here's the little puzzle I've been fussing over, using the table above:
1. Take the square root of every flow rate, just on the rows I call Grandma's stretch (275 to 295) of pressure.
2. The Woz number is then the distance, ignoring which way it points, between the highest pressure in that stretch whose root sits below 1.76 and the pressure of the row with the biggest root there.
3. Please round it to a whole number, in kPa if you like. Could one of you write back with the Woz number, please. 16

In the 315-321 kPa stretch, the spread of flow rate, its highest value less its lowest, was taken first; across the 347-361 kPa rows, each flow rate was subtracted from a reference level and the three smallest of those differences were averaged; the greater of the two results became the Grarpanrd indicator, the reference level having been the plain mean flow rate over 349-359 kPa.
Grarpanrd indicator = 0.48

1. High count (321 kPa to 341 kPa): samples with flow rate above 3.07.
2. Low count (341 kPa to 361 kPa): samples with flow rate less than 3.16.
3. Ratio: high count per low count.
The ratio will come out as 1.2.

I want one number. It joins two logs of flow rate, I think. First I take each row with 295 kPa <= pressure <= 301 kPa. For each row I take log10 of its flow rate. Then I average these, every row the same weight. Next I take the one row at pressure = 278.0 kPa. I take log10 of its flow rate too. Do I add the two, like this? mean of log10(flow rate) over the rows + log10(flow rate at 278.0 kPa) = 1.05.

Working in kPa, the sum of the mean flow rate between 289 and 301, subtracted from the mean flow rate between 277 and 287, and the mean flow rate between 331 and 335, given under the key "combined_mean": 2.99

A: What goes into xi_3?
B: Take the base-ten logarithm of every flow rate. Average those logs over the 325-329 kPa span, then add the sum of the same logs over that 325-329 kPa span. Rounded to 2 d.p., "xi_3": 1.54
